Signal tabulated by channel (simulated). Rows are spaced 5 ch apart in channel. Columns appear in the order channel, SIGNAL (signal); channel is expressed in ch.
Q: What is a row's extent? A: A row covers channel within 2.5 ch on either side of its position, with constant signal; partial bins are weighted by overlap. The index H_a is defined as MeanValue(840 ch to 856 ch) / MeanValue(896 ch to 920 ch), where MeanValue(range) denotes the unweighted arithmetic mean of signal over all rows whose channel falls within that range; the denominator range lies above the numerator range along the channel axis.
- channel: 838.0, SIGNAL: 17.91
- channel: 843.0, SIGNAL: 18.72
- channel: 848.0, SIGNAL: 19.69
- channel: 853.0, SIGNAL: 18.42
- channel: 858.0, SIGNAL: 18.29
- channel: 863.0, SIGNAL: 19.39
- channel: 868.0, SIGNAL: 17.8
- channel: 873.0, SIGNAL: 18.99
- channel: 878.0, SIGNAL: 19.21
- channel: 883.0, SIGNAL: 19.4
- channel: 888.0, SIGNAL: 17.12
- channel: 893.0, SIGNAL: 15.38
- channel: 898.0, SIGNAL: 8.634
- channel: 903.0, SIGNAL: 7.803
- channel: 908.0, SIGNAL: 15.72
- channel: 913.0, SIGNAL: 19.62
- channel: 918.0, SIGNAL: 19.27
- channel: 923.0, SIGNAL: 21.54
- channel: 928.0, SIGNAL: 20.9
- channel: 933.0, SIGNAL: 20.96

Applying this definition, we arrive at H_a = 1.33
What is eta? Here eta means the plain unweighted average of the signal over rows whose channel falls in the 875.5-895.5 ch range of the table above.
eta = 17.8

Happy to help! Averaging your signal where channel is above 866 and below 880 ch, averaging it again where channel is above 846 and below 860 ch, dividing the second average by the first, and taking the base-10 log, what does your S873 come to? 0.00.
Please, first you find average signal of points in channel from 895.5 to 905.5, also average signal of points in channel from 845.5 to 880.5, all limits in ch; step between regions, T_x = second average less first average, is 10.6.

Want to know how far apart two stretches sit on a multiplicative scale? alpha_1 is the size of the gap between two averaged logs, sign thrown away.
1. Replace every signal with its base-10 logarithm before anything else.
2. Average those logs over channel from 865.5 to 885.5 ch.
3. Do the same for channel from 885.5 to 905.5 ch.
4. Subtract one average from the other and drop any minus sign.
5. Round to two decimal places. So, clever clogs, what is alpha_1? 0.21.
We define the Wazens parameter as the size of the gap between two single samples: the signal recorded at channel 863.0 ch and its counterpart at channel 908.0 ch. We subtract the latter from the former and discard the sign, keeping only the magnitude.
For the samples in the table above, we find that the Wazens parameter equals 3.7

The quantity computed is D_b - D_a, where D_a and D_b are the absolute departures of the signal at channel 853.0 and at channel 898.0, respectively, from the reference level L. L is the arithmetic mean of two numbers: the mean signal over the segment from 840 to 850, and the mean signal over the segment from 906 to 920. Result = 9.8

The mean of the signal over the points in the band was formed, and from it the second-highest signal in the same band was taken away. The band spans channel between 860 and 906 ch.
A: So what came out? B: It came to -3.4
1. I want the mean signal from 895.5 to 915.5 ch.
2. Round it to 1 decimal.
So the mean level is 12.9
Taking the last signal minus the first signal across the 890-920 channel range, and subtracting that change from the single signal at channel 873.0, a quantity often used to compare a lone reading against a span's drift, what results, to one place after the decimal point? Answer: 15.1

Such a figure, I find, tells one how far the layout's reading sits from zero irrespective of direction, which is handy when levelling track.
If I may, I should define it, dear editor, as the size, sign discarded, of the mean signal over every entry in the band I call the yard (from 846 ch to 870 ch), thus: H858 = 19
